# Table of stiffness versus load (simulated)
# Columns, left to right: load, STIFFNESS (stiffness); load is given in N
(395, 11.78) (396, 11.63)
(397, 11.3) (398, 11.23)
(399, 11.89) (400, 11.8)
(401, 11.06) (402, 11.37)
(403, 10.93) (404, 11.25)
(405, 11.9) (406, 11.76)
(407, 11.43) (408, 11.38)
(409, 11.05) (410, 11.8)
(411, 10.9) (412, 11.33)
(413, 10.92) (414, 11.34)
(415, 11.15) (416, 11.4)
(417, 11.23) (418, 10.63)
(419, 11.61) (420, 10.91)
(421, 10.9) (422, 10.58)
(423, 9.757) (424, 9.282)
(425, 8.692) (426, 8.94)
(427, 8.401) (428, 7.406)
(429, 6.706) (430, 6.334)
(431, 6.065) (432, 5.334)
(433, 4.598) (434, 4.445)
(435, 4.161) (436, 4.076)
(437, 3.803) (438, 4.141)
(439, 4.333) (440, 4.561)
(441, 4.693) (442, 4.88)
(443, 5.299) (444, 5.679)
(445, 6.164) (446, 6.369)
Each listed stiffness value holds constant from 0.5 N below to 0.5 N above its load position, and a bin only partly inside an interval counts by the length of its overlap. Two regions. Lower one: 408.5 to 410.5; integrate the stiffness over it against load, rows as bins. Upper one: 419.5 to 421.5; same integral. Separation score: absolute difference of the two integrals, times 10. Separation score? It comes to 10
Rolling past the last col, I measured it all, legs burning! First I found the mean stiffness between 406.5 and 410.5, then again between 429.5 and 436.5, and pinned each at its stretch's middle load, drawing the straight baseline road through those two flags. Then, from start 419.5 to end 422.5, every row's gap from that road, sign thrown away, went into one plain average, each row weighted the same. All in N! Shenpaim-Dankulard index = 2.7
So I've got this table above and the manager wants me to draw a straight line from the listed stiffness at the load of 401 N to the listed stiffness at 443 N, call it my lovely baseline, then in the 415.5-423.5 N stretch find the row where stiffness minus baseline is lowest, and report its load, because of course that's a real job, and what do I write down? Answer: 423 N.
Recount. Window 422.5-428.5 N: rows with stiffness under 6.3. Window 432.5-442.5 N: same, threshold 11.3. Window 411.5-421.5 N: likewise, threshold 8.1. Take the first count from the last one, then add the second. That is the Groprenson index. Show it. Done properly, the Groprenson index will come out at 10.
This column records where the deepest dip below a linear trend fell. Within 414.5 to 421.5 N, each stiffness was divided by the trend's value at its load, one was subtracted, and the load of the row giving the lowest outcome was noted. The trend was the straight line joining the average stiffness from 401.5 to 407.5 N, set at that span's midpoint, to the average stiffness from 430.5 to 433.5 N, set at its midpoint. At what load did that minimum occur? 415 N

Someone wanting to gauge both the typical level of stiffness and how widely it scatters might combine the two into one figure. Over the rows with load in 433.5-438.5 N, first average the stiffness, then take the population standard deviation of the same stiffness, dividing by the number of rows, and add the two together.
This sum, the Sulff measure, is 4.3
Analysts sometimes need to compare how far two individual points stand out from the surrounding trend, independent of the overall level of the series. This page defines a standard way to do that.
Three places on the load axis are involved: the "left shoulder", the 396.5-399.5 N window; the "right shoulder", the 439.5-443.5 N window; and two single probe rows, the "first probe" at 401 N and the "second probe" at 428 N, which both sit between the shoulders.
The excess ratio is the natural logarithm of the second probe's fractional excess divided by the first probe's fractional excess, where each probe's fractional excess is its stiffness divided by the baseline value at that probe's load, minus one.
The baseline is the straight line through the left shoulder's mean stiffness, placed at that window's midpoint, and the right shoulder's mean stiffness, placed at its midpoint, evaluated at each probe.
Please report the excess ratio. 2.9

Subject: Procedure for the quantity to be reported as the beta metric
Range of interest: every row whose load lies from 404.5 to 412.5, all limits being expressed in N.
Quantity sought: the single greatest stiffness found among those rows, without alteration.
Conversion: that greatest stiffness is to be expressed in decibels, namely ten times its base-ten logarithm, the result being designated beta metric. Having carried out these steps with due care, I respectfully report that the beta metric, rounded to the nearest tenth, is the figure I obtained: 10.8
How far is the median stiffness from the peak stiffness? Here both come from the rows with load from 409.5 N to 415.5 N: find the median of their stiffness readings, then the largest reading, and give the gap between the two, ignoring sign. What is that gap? 0.56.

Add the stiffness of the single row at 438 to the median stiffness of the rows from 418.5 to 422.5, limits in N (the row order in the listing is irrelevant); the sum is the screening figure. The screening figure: 15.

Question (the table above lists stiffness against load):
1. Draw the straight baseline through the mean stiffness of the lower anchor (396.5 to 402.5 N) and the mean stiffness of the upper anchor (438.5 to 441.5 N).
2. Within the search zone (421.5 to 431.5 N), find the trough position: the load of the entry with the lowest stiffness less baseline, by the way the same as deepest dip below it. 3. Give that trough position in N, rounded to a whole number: 431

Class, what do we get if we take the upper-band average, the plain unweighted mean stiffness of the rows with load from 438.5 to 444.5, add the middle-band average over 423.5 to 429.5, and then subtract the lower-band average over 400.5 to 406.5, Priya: 1.8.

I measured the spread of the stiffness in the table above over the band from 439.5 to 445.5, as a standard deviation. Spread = 0.6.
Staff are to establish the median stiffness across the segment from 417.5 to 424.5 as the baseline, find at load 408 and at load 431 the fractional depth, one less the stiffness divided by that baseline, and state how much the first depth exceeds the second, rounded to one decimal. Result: -0.5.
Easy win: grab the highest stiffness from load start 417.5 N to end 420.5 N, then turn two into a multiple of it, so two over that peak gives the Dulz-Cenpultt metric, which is 0.17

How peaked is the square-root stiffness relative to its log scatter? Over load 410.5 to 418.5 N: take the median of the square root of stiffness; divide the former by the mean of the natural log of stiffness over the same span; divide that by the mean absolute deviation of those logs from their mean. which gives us 69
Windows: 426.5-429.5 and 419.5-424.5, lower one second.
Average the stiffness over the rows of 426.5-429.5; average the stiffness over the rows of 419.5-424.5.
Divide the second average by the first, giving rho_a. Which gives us 1.4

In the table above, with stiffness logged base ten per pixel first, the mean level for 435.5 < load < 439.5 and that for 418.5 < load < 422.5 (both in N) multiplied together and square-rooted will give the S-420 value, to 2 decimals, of 0.80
